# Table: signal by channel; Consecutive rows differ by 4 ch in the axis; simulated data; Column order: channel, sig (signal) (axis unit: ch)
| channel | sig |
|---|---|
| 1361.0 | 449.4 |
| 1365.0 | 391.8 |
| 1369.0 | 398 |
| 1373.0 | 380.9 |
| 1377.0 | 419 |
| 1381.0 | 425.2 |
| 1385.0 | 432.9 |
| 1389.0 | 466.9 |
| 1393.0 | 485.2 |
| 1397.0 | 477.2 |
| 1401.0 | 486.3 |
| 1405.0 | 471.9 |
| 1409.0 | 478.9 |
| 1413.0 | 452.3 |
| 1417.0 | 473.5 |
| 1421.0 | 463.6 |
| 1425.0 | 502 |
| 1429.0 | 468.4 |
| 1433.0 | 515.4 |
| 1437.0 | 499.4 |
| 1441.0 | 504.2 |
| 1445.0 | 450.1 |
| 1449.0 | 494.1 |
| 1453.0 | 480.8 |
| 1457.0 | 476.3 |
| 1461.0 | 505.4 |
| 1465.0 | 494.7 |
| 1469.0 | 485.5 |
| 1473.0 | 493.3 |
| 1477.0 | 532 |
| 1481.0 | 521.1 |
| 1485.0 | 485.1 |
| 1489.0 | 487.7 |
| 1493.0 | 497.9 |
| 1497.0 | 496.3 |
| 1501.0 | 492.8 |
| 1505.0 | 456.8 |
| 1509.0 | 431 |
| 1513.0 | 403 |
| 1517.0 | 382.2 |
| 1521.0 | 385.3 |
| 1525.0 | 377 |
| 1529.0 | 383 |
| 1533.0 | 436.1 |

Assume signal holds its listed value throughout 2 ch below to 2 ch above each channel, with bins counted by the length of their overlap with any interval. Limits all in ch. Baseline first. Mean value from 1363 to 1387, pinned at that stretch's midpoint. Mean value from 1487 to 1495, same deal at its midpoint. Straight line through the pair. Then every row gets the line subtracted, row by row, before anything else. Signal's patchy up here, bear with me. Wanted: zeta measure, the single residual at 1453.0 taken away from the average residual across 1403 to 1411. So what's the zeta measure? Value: 28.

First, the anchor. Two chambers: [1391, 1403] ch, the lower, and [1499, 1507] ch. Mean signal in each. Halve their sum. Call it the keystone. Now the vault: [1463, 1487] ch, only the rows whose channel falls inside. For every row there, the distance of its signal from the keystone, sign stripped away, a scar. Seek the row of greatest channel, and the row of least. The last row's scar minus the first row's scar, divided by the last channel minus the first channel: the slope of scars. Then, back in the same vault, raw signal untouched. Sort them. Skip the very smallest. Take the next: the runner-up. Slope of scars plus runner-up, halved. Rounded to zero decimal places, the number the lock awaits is 243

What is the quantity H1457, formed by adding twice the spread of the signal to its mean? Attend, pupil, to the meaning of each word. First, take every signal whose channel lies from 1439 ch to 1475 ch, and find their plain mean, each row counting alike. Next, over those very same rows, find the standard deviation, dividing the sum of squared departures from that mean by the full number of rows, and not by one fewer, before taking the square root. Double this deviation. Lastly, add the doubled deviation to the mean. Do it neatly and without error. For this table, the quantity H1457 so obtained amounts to 519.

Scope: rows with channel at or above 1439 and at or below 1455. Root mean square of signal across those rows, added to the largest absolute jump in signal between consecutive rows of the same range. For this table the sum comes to 537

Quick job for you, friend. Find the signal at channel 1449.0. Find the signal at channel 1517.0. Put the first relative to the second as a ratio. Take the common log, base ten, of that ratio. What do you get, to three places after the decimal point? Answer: 0.112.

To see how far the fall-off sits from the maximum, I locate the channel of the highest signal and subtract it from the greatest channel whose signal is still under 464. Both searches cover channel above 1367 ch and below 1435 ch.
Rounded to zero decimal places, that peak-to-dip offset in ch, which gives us -12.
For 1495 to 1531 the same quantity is 32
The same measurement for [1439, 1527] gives 48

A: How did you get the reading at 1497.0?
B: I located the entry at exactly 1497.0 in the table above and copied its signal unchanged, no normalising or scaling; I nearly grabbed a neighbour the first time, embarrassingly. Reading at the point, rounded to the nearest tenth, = 496.3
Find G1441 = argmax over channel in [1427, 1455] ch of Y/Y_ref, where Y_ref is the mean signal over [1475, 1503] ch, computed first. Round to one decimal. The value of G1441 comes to 1433.0 ch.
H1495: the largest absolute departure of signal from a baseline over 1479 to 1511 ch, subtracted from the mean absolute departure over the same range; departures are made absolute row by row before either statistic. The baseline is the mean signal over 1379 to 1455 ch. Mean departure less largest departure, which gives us -22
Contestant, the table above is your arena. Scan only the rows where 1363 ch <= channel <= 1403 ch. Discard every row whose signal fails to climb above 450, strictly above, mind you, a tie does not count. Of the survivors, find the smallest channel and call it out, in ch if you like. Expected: 1389.0 ch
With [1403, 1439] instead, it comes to 1405.0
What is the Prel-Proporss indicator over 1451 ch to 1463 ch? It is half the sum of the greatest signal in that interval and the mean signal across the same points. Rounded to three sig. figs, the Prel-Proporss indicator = 496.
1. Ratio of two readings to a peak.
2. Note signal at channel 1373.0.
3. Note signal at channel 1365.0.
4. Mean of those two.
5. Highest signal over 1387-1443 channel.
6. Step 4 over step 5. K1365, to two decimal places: 0.75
